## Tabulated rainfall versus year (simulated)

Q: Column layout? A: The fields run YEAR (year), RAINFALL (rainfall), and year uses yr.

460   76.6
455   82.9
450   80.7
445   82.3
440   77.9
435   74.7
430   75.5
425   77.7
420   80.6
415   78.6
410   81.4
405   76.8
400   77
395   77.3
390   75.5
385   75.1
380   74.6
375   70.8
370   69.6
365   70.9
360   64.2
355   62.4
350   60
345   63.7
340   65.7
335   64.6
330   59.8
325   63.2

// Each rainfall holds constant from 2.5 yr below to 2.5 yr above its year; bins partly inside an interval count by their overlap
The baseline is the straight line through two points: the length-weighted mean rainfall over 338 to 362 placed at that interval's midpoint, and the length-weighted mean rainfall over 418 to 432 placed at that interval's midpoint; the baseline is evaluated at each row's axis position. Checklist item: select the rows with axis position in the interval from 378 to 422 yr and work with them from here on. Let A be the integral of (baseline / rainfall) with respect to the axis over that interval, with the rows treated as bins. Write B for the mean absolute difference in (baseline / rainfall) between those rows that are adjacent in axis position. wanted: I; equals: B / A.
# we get 0.0005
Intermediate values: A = 41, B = 0.019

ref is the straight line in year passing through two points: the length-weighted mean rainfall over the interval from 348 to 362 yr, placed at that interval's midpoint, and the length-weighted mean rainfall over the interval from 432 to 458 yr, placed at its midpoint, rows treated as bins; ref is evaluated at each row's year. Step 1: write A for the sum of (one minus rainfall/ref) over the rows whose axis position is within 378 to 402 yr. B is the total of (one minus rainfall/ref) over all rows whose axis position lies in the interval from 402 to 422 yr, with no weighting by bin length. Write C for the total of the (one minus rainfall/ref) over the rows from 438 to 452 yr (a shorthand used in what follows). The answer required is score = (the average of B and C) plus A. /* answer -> -0.68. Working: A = -0.50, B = -0.33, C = -0.03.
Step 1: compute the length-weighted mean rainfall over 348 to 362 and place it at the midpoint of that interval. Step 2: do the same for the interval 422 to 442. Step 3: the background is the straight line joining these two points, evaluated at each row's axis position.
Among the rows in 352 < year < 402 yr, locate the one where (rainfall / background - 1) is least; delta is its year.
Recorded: 355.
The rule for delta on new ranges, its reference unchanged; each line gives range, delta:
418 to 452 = 435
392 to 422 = 415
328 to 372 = 350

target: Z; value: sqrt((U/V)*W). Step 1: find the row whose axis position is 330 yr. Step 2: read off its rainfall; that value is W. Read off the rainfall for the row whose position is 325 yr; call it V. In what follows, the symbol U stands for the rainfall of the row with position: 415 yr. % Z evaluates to 8.62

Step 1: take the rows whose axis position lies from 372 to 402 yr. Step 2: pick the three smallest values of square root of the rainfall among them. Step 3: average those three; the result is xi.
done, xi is 8.57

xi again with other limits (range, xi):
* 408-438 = 8.72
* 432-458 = 8.82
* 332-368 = 7.88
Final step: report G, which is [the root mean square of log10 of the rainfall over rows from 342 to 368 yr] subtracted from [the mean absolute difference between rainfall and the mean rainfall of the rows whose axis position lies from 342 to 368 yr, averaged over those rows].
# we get 0.9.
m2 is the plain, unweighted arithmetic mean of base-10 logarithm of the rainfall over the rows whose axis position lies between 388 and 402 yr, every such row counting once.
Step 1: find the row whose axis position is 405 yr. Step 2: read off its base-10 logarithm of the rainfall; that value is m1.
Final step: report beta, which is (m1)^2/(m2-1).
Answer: 4.02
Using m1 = 1.89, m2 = 1.88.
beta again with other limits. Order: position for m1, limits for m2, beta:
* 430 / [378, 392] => 4.03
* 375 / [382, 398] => 3.89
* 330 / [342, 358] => 3.98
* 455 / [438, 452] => 4.07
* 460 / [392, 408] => 4.00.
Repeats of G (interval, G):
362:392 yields 0.5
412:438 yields 0.0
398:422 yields -0.2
